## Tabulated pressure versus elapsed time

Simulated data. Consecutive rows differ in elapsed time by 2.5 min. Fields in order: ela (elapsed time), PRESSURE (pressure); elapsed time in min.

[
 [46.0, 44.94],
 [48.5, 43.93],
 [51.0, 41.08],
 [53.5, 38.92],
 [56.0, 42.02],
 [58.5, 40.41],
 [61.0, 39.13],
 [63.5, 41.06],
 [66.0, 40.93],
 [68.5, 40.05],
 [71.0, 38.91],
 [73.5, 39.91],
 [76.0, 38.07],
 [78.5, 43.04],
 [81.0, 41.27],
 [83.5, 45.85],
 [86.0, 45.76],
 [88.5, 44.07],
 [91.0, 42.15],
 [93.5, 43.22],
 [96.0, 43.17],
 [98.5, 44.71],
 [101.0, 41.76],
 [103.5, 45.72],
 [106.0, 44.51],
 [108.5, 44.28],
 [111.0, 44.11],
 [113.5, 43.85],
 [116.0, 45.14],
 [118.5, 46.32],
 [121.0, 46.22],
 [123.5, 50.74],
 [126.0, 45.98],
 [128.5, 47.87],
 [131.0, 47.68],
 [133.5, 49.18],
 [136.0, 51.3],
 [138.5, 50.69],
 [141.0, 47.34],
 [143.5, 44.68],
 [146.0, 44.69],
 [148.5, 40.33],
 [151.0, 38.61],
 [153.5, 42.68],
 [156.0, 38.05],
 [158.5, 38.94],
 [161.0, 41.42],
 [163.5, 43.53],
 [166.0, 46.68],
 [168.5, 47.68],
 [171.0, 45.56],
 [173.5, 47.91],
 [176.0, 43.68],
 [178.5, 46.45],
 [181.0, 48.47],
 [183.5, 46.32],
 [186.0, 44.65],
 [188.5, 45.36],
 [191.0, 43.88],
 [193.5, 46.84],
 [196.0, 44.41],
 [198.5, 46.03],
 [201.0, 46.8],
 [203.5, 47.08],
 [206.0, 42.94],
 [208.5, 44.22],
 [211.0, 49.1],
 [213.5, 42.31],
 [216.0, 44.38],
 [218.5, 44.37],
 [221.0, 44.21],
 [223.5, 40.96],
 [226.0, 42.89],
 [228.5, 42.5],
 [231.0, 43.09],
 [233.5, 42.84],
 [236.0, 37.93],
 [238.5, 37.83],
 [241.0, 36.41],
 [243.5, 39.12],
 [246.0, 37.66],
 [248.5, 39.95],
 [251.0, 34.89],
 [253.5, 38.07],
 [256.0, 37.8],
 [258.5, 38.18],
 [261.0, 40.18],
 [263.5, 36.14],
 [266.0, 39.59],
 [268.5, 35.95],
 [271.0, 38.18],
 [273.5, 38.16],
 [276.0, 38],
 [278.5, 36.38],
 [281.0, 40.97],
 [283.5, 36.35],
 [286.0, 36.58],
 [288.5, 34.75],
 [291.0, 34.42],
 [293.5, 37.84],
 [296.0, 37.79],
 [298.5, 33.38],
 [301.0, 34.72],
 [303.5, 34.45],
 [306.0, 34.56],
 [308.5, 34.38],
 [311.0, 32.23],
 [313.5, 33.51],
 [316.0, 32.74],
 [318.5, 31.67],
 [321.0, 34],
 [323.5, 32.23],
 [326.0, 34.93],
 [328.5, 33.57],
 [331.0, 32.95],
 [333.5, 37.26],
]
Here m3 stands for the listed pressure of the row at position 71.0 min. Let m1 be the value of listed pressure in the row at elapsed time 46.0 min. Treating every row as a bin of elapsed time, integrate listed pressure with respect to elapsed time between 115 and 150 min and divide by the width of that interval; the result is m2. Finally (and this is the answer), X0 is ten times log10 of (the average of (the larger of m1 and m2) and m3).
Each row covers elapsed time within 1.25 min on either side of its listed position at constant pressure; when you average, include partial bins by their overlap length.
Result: 16.3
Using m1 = 44.94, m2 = 47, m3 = 38.91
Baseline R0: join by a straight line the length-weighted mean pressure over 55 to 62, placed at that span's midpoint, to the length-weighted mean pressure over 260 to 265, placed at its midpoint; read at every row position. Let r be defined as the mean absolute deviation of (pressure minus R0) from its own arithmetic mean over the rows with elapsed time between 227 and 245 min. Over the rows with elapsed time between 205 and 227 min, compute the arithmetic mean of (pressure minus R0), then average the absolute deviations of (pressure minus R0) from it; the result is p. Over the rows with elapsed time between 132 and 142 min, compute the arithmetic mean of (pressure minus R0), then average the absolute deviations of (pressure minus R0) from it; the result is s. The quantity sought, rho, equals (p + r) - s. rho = 2.48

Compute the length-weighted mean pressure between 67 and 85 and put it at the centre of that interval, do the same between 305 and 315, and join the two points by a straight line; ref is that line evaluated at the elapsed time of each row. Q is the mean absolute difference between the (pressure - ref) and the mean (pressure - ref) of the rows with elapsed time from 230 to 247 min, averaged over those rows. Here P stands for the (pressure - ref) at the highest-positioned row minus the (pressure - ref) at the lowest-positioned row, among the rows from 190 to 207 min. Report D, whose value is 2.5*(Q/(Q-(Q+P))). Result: 10.8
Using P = -0.5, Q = 2.0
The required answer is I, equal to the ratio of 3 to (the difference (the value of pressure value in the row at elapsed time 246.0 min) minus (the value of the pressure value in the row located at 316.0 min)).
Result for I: 0.6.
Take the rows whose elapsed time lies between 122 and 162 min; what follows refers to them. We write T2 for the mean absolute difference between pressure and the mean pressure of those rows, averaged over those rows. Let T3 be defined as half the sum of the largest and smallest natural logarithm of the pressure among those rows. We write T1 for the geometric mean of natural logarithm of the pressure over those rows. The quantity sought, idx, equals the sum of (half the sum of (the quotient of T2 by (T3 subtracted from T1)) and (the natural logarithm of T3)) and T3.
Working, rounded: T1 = 3.80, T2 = 3.8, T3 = 3.79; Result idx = 159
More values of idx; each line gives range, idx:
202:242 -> 191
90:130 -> -29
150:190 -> 63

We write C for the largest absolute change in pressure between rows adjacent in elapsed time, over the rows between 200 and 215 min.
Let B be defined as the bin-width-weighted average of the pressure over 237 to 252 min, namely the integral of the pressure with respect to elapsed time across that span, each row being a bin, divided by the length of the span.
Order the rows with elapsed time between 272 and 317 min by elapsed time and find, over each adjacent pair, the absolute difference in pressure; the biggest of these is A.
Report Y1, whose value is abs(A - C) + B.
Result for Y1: 39.9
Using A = 4.62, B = 38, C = 6.79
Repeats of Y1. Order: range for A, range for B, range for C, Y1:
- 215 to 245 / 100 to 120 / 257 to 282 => 44.8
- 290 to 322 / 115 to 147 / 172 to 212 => 48.0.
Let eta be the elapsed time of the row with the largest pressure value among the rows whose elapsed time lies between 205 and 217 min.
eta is 211.0 min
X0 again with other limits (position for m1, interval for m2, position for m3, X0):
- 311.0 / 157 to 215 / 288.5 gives 16.0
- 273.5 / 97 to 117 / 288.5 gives 16.0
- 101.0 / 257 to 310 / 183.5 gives 16.4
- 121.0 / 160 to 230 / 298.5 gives 16.0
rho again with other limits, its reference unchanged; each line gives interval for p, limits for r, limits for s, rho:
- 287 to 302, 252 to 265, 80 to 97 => 1.12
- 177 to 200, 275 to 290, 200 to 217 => 0.58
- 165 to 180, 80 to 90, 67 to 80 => 1.45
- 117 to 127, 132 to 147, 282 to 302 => 2.70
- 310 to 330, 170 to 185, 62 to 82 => 0.97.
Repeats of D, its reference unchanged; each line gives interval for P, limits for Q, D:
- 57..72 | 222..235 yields 1.5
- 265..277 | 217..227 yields 2.2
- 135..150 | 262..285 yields 0.3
